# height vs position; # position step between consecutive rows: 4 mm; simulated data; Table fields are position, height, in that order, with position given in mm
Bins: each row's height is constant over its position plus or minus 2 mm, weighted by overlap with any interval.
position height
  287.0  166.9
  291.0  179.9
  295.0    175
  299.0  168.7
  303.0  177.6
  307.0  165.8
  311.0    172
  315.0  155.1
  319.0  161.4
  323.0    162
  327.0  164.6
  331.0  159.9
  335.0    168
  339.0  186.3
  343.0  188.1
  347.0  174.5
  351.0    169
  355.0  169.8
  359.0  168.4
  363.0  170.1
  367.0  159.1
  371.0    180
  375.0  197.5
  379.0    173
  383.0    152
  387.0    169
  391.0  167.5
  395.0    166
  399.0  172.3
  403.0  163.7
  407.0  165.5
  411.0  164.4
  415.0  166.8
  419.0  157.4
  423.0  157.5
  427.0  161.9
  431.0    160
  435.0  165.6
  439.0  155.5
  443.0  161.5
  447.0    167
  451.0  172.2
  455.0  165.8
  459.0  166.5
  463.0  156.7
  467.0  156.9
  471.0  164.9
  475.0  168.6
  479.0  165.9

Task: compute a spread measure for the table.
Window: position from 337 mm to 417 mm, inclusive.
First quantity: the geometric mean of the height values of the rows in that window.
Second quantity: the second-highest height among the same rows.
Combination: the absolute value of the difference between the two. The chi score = 17.2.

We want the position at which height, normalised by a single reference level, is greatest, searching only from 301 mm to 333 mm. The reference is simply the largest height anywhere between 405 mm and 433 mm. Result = 303.0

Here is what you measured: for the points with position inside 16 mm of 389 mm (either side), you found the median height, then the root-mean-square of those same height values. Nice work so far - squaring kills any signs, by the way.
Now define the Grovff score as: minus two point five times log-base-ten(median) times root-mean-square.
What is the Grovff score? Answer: -949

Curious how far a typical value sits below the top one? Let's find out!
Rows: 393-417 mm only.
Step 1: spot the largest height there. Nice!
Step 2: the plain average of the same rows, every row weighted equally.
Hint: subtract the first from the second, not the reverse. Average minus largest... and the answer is -6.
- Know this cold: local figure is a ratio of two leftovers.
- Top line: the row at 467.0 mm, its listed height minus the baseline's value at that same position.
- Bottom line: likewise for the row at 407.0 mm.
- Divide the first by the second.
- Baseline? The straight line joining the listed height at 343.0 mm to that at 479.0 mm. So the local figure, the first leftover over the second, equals 0.9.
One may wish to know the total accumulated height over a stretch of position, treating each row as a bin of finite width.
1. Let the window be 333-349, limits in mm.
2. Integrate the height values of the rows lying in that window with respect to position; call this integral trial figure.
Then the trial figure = 2868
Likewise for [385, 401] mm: 2699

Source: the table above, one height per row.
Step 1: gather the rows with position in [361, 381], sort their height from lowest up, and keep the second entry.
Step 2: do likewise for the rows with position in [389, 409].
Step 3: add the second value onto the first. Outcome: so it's 336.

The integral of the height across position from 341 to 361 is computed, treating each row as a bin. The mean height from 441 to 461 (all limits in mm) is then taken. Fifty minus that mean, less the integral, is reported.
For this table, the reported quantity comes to -3596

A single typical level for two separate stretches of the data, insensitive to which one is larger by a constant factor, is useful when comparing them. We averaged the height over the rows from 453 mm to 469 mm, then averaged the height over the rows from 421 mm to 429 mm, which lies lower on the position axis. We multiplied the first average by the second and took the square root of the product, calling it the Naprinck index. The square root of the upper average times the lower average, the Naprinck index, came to 161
